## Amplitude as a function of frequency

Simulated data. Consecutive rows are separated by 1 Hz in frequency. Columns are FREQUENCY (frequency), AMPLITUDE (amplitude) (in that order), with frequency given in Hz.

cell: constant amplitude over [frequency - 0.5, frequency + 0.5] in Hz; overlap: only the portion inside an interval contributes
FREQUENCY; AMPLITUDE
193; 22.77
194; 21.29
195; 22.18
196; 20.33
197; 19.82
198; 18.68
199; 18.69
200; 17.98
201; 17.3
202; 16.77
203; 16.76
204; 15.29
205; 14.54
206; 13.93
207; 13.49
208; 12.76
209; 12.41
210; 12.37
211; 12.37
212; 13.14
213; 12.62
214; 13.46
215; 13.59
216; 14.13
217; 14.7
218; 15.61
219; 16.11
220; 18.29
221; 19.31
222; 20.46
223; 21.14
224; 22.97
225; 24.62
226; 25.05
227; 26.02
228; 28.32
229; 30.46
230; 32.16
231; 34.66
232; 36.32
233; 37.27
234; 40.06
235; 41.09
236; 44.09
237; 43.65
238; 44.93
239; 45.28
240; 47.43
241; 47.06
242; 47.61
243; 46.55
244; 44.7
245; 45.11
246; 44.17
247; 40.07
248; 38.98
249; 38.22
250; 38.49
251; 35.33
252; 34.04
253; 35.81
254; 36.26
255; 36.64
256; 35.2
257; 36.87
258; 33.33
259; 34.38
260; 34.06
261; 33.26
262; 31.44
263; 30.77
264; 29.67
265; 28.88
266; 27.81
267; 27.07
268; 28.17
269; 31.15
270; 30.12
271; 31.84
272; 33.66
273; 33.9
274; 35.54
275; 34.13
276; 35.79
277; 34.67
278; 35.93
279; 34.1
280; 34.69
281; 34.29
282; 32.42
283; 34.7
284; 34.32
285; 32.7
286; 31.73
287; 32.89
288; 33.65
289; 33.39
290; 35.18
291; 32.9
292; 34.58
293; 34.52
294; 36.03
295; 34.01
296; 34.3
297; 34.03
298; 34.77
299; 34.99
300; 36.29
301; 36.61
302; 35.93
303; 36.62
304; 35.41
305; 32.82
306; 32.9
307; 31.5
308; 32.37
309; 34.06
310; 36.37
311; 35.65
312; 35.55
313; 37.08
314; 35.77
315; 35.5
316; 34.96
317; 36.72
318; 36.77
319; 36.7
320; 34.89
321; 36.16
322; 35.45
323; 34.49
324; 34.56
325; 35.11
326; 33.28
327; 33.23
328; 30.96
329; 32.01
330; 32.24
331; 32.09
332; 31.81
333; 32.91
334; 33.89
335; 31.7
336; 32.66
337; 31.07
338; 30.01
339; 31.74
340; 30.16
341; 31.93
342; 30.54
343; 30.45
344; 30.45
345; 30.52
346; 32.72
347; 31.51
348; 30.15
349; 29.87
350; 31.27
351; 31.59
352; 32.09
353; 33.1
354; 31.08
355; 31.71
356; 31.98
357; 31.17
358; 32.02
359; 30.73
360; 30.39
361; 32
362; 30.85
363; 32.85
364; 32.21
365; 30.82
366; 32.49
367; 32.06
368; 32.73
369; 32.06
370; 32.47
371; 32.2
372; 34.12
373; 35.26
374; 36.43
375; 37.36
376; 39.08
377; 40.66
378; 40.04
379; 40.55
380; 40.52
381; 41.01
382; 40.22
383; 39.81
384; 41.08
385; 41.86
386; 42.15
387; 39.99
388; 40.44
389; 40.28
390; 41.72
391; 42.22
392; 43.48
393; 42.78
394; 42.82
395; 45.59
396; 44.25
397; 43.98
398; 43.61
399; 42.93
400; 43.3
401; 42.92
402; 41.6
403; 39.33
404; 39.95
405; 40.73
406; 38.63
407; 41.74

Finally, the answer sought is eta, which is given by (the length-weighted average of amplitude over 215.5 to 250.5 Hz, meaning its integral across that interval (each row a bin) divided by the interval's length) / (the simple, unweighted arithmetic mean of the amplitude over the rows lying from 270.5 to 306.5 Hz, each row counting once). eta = 1.0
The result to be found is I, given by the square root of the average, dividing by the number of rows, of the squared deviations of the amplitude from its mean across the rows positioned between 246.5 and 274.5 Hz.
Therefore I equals 3.5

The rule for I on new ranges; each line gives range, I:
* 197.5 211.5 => 2.3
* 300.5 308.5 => 1.9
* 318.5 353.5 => 1.8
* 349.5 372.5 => 0.8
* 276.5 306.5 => 1.3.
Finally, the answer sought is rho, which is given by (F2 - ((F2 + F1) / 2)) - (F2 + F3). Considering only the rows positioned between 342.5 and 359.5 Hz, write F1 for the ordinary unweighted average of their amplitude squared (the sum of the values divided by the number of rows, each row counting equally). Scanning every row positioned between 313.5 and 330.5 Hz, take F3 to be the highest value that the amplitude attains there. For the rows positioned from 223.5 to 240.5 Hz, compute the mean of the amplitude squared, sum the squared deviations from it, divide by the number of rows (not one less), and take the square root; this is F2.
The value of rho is -809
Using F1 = 982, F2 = 563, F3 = 36.77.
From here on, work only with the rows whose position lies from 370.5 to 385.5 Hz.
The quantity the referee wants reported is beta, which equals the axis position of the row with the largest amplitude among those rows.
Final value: 385 Hz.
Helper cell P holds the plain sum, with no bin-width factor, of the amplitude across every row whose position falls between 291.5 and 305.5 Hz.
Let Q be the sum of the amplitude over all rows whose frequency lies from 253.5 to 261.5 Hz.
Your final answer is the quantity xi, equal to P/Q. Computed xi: 1.8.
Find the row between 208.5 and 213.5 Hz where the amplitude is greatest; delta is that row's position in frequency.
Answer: 212 Hz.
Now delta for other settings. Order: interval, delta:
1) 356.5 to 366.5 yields 363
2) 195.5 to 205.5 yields 196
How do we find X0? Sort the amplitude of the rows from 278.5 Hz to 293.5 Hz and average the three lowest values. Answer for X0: 32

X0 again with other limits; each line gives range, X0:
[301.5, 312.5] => 32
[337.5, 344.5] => 30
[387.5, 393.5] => 41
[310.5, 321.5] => 35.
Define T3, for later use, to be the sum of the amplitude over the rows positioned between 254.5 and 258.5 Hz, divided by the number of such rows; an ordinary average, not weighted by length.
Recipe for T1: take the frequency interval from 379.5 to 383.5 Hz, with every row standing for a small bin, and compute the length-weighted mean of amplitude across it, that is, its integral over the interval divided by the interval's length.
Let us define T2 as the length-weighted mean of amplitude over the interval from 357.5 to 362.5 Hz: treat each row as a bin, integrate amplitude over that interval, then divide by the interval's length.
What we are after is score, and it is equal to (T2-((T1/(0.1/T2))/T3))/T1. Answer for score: -8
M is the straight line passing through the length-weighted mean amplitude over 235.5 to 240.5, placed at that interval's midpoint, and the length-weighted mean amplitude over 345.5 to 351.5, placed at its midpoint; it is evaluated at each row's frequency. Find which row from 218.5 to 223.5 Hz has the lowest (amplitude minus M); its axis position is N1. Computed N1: 219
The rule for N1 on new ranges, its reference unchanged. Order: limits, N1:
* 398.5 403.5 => 403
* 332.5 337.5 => 337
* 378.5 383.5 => 383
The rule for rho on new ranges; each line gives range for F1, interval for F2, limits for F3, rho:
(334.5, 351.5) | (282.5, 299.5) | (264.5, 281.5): -554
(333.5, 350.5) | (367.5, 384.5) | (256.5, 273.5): -650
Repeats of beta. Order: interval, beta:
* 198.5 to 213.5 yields 199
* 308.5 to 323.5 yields 313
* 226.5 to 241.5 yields 240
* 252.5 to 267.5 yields 257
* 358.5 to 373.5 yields 373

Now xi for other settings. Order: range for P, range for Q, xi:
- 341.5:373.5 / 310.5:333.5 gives 1.3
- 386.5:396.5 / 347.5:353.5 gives 2.3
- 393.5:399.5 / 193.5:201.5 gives 1.7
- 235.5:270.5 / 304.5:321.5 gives 2.2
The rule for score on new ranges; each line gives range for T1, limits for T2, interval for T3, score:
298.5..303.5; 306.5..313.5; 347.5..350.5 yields -10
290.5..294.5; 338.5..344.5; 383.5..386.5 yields -7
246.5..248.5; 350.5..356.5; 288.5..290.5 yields -9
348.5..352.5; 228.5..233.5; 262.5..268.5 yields -11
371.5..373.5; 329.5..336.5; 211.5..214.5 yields -24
